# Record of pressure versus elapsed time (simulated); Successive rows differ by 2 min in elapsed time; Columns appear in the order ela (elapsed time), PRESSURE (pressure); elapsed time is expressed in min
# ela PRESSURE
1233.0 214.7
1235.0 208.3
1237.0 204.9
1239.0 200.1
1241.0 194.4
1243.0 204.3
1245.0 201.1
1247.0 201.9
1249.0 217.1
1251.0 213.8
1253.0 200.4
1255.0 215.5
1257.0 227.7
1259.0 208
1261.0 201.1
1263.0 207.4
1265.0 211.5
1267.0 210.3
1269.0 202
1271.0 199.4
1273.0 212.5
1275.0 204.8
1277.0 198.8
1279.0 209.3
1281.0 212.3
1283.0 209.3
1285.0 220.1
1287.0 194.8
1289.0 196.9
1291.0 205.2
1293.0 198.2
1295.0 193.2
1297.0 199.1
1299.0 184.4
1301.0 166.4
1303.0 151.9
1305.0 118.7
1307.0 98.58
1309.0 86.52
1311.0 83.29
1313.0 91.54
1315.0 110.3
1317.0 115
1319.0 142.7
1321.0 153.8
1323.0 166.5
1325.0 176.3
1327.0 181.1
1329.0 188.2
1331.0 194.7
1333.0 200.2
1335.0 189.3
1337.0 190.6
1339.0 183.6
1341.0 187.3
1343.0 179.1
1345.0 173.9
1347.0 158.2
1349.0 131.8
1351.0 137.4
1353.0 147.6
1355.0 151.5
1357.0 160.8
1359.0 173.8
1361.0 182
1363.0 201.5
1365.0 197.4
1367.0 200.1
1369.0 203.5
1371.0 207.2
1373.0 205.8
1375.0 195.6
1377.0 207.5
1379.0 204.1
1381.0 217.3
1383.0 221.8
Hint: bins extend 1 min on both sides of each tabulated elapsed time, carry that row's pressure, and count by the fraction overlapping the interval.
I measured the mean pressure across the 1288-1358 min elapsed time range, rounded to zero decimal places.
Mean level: 160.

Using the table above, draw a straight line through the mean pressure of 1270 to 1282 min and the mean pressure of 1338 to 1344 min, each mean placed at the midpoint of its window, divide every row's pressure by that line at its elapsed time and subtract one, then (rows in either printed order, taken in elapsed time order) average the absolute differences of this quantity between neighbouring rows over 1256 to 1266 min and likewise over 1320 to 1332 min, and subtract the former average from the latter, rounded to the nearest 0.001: 0.003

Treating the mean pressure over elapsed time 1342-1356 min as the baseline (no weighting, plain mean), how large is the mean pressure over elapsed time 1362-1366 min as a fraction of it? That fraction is 1.3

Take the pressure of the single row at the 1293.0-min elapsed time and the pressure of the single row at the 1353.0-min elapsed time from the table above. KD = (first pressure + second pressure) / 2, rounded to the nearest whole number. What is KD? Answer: 173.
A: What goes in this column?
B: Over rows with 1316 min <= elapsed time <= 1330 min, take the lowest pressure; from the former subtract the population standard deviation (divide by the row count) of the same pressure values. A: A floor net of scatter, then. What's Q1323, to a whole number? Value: 91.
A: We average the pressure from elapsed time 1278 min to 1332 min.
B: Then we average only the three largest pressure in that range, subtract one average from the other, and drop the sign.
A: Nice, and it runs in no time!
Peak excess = 49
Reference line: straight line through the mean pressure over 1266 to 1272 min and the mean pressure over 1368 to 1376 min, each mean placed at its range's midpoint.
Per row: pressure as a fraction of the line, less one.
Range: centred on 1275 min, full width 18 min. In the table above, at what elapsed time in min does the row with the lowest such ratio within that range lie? 1277.0 min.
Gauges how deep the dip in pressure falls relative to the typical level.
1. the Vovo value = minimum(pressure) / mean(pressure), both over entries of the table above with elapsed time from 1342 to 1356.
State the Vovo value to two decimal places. 0.85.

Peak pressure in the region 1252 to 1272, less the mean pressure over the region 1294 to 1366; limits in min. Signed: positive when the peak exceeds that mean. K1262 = 68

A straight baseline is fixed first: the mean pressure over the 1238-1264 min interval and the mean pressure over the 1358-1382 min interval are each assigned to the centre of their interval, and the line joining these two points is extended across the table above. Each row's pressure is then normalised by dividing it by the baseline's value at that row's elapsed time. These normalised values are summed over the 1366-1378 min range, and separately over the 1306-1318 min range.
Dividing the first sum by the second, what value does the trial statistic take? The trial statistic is 2.1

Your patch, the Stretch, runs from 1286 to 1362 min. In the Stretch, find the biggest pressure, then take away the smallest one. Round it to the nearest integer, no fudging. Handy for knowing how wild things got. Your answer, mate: 122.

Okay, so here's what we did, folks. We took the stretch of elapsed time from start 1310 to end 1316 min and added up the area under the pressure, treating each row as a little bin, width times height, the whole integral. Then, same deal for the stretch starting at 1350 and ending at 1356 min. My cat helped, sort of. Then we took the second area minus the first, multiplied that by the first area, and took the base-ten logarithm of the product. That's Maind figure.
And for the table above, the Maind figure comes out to 5.24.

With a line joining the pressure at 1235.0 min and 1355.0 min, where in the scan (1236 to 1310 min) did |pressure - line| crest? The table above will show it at 1309.0 min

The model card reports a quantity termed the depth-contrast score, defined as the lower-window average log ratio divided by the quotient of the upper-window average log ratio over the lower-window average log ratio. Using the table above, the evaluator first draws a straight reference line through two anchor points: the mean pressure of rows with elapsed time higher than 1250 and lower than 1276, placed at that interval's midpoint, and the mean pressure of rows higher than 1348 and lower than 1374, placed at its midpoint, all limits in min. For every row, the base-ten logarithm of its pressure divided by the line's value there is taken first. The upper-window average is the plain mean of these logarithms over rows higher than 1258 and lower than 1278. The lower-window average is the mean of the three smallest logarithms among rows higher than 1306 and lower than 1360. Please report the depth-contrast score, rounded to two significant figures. -35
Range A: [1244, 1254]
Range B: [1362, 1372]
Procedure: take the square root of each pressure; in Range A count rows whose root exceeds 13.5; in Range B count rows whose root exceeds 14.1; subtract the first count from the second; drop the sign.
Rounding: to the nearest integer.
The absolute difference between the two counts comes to 1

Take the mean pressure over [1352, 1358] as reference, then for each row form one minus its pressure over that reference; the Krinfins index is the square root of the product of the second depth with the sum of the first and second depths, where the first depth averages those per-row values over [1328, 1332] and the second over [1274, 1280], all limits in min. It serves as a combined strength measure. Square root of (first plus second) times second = 0.44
